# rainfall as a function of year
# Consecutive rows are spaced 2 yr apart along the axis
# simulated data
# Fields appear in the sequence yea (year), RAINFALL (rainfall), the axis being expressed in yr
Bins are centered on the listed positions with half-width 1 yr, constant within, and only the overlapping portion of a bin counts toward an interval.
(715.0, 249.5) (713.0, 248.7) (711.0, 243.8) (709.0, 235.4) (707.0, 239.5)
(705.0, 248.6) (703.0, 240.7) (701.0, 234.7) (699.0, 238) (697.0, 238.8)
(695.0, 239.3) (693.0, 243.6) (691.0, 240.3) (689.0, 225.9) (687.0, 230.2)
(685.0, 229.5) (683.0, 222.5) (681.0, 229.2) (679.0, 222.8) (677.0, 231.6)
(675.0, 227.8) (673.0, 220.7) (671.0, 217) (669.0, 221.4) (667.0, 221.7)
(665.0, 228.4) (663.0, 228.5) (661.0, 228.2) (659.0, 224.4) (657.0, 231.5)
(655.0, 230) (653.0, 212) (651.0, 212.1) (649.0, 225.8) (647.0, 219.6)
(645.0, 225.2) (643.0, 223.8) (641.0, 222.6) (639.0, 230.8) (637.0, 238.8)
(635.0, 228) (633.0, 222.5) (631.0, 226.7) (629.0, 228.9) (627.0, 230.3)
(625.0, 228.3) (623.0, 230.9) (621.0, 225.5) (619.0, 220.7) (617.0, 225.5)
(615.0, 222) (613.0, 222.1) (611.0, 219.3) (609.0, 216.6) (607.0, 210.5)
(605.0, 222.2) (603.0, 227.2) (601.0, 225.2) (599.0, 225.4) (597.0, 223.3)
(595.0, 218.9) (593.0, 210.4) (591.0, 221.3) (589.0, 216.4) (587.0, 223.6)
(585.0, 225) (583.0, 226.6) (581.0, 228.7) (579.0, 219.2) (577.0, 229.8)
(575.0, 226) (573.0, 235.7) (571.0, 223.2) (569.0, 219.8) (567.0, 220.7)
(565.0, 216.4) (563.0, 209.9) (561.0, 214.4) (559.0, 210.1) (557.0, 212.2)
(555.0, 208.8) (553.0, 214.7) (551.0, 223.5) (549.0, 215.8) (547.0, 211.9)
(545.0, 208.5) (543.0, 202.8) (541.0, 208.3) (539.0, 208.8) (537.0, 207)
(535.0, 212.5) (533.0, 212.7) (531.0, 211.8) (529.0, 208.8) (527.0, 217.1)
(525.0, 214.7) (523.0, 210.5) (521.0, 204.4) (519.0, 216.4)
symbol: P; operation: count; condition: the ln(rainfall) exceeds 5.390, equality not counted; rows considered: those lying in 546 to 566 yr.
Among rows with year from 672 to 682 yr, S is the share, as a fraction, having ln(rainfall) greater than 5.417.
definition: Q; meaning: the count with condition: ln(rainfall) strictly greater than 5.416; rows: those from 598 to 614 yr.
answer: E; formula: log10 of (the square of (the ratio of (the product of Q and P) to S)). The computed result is 1.4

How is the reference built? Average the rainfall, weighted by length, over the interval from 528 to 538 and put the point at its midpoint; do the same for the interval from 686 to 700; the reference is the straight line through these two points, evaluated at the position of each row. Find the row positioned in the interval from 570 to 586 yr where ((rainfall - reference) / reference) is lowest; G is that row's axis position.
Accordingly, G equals 579.0 yr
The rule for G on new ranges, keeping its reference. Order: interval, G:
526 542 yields 537.0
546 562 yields 555.0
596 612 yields 607.0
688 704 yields 689.0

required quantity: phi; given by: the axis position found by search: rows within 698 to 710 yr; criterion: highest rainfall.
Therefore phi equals 705.0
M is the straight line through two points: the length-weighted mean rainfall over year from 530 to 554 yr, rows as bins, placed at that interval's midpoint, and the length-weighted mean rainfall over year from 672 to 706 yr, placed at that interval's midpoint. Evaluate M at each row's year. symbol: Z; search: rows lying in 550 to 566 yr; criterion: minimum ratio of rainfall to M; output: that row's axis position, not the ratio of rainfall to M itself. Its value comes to 563.0 yr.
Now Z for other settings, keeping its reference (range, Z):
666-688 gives 671.0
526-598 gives 543.0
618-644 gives 641.0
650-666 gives 653.0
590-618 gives 607.0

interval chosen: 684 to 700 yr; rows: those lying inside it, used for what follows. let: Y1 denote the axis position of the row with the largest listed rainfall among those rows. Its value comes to 693.0 yr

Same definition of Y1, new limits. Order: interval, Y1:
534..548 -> 535.0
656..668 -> 657.0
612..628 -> 623.0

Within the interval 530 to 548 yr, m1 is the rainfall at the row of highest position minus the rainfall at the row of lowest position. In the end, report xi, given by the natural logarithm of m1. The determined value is -2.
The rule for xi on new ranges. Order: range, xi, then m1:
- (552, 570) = 2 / 5.1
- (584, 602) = -2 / 0.2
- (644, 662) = 1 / 3.0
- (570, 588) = -1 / 0.4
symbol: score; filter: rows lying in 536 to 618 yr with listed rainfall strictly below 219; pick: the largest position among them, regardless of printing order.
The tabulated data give 609.0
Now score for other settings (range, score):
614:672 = 671.0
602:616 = 609.0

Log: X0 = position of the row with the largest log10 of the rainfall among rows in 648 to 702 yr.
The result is 693.0 yr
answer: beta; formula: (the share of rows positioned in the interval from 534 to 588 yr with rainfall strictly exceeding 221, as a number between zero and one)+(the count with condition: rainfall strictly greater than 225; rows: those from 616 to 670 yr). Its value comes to 17.3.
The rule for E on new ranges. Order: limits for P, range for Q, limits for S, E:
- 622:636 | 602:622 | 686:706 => 2.6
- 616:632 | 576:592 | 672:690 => 3.4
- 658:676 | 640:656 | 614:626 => 3.1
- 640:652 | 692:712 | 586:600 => 5.1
